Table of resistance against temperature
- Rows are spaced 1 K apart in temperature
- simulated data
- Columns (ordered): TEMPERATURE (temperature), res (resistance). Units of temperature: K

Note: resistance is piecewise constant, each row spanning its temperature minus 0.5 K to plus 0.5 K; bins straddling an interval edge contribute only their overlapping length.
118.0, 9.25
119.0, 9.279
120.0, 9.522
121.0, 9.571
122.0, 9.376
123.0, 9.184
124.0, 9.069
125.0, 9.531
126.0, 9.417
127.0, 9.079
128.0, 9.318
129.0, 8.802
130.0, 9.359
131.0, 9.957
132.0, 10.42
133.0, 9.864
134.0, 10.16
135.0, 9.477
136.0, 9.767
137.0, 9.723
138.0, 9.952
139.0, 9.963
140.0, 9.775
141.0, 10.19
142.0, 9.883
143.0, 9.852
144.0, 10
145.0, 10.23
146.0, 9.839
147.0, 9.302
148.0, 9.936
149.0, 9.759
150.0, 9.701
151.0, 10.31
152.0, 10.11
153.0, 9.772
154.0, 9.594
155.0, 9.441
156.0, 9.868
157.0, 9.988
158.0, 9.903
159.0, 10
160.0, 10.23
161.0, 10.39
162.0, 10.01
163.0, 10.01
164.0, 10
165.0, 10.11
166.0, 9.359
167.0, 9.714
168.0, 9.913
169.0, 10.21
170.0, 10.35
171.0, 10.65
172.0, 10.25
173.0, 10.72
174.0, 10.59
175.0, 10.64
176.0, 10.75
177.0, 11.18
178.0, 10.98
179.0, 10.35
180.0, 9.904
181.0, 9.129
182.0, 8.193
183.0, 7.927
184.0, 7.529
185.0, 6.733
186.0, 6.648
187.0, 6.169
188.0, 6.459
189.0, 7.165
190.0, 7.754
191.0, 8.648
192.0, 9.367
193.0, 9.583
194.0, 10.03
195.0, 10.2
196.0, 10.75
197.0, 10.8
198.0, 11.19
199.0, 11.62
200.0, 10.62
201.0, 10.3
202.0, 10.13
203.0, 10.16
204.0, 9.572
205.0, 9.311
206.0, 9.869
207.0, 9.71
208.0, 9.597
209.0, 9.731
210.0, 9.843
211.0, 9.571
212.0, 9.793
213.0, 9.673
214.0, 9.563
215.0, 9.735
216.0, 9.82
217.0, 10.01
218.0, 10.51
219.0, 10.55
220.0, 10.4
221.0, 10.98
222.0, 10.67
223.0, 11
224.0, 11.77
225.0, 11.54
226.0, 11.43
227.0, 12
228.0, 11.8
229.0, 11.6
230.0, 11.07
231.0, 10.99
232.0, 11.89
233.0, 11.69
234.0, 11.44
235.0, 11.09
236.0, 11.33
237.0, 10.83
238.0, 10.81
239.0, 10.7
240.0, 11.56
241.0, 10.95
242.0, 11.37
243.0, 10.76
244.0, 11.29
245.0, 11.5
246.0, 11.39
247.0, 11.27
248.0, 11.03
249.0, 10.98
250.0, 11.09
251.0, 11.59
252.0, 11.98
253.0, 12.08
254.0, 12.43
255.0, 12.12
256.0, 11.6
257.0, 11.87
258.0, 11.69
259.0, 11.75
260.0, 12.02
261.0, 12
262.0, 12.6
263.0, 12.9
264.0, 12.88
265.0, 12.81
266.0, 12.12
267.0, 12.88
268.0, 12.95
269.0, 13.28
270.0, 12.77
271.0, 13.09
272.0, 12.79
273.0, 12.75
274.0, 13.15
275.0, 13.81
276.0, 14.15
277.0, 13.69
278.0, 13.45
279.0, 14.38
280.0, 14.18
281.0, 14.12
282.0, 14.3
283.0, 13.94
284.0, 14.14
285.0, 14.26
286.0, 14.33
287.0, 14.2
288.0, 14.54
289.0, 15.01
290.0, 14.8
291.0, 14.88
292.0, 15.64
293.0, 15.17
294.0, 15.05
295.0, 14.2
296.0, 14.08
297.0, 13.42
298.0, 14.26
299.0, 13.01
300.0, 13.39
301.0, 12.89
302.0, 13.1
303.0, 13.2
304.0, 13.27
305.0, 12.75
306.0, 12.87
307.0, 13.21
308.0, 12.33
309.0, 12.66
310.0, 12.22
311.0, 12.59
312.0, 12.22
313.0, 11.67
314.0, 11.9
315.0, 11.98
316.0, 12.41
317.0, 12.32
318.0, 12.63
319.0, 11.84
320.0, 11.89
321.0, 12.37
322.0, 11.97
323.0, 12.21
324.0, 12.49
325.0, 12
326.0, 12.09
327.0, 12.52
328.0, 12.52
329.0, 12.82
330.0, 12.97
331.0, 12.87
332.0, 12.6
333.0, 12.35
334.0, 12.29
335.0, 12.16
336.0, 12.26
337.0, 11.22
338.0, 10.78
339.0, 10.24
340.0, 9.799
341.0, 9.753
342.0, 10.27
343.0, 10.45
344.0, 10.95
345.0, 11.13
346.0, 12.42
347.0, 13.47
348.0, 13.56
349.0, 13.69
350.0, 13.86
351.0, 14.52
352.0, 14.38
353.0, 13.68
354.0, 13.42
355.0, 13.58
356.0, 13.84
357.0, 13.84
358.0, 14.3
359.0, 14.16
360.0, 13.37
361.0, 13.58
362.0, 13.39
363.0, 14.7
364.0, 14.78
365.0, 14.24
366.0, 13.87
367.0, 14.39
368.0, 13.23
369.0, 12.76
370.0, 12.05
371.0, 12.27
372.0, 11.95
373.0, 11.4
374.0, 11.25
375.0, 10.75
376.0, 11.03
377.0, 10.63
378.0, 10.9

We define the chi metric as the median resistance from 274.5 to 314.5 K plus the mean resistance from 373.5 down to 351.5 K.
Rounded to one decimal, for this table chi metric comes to 27.4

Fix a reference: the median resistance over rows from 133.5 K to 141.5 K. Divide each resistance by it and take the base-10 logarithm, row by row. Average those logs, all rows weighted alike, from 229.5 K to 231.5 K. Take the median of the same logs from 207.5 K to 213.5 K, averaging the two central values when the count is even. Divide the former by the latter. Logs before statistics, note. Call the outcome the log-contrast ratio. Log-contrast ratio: -7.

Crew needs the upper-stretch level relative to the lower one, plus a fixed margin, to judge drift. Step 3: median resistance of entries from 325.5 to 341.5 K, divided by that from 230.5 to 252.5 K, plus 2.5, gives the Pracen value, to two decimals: 3.59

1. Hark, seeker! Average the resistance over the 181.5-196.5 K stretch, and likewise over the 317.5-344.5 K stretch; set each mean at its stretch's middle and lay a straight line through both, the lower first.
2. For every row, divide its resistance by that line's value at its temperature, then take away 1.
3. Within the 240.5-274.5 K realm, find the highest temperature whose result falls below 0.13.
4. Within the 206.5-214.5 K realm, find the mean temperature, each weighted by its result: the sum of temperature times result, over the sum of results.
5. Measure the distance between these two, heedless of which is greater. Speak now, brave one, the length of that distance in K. 38.7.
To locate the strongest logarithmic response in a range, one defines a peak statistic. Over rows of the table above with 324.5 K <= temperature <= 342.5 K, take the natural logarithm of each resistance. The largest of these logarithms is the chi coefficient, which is 2.56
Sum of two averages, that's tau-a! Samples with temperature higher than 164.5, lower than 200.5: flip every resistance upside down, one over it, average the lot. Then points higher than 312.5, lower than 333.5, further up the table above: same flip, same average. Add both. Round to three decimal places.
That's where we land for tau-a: 0.190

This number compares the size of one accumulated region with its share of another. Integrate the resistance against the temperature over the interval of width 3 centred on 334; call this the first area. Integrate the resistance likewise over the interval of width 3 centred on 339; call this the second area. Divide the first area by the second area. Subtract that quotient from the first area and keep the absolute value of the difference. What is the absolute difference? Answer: 36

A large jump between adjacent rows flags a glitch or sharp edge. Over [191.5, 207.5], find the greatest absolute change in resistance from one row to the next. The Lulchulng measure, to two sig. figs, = 1.0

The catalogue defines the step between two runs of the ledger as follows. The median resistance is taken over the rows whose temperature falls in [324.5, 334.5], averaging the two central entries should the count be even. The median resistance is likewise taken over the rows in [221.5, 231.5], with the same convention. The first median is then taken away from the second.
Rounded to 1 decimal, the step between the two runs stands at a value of -1.0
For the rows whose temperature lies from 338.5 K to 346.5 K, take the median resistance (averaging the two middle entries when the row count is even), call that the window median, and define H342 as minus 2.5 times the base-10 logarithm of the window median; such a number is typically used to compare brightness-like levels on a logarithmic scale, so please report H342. -2.54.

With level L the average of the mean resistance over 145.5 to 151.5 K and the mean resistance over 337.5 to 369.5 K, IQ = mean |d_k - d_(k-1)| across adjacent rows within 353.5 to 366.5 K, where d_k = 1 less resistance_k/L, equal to 0.033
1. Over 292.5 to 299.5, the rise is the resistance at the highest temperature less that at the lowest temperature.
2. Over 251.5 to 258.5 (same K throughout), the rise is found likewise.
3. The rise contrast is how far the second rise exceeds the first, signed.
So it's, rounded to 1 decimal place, 1.9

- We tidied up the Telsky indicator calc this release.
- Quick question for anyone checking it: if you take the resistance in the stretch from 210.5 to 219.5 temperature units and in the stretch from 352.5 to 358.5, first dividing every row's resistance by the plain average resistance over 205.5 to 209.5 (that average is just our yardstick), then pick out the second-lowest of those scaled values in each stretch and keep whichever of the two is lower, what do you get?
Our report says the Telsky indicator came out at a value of 0.984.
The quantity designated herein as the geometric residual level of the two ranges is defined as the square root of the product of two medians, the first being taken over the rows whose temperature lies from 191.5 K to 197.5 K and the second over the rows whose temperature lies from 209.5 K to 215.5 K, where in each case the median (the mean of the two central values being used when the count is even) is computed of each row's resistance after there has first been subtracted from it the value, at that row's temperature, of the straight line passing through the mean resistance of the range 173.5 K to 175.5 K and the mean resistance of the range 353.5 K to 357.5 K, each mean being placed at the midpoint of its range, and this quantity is 1.1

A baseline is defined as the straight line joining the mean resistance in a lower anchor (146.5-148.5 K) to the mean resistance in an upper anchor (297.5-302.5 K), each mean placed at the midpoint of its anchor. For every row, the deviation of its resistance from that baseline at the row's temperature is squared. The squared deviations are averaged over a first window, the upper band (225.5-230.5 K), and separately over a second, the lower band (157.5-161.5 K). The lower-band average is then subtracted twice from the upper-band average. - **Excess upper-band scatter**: -0.04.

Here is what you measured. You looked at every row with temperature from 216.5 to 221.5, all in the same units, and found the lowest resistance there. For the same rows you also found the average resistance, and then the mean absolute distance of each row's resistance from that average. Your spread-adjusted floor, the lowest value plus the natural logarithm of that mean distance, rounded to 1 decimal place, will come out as 8.5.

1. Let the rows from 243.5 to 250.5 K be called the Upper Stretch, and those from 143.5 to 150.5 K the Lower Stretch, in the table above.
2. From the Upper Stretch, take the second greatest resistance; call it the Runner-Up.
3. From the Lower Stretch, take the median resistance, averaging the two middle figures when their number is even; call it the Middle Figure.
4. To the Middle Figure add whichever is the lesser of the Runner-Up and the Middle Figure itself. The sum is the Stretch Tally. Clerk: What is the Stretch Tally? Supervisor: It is 19.7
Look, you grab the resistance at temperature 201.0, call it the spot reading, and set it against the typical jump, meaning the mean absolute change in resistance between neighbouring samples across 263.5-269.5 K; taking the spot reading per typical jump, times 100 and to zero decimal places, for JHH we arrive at 2682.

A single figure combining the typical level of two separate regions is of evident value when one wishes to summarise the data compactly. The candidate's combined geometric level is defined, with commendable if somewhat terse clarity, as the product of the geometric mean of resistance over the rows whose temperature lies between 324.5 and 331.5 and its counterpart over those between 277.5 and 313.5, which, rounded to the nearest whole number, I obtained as 172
